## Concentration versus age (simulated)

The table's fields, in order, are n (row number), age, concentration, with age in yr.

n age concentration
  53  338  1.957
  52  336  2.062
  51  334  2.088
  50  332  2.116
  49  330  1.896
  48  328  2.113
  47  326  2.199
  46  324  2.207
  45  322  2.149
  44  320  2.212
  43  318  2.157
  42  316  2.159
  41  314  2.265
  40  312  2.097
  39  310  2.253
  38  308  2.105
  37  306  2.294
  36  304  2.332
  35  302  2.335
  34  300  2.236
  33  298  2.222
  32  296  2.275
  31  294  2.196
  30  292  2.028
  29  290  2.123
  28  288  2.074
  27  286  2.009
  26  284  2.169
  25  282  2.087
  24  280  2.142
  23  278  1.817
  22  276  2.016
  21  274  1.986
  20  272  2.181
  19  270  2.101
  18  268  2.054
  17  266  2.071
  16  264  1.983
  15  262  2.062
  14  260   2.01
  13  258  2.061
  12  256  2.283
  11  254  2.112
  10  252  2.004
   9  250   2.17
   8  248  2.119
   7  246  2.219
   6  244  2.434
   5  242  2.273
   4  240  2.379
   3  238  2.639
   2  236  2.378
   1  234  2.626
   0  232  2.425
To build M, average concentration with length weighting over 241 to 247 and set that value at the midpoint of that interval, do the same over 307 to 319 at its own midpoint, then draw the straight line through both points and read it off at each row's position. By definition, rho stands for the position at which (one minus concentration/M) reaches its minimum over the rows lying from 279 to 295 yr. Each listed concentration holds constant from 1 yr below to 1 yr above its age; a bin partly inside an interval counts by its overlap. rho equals 294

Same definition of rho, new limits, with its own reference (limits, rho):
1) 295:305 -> 304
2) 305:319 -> 306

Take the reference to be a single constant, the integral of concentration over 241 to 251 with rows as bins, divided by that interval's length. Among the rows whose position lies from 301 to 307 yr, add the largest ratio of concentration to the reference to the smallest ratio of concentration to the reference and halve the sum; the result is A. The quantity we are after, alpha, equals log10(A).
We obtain 0.014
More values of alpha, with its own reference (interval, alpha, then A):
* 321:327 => -0.013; 0.97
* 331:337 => -0.031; 0.93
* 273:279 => -0.068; 0.85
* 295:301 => 0.001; 1.00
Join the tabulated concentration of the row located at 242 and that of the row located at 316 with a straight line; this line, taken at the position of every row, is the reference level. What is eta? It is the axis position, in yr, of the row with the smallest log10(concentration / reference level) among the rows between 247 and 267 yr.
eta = 264 yr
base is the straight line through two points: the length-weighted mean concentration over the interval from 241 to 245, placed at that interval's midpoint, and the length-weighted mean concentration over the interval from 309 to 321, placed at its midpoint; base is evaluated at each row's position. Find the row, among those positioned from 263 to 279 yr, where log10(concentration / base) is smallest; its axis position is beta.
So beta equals 278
